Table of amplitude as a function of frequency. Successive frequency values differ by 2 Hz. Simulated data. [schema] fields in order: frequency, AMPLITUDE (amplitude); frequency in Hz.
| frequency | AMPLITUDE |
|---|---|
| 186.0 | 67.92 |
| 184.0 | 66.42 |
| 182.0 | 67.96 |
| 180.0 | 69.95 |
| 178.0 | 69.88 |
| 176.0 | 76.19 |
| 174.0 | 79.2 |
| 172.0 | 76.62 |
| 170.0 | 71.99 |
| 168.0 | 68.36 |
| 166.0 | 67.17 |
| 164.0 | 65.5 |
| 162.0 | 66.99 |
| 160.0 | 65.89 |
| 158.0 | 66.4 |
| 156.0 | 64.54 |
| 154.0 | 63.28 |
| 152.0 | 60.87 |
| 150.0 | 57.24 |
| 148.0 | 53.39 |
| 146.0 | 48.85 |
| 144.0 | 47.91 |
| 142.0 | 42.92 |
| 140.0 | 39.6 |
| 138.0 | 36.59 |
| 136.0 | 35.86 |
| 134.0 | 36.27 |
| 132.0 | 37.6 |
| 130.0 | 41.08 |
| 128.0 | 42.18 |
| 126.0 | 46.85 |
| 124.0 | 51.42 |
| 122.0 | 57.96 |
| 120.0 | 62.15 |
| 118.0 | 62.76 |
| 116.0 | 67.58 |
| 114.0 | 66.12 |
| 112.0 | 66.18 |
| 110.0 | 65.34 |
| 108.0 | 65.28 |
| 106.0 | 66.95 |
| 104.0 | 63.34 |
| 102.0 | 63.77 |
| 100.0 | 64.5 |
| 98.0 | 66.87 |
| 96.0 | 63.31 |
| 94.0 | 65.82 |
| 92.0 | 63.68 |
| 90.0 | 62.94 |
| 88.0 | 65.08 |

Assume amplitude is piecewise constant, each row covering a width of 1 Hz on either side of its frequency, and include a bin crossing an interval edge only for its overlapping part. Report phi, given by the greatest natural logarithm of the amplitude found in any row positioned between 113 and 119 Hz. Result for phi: 4.21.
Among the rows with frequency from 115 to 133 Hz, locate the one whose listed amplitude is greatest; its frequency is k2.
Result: 116.0 Hz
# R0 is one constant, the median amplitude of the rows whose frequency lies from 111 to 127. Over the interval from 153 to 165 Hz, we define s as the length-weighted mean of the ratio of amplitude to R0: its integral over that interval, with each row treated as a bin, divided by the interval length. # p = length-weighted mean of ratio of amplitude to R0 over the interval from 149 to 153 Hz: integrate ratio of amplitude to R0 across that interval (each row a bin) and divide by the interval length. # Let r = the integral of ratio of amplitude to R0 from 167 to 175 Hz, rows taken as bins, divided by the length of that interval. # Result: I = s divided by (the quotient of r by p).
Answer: 0.84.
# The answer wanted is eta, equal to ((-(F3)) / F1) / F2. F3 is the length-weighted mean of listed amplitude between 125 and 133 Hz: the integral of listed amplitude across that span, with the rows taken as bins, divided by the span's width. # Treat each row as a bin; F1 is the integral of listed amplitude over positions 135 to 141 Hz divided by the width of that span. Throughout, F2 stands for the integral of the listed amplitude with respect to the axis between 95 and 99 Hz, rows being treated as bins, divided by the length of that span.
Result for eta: -0.017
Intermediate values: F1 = 37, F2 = 65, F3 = 42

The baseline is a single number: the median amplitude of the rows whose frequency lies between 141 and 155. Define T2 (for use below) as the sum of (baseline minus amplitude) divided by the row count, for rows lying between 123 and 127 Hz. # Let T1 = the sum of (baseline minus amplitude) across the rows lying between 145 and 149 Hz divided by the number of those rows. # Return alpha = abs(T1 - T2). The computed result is 2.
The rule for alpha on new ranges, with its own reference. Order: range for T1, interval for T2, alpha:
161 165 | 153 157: 2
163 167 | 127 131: 25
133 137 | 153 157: 28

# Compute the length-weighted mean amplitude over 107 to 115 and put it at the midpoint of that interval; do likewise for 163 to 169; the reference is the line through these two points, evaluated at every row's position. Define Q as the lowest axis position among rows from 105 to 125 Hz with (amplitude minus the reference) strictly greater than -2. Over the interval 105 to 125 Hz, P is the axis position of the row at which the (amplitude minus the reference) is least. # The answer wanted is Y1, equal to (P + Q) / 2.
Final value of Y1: 115 Hz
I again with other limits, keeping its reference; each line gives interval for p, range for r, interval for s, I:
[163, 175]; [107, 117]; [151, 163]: 1.12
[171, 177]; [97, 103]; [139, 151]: 0.92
